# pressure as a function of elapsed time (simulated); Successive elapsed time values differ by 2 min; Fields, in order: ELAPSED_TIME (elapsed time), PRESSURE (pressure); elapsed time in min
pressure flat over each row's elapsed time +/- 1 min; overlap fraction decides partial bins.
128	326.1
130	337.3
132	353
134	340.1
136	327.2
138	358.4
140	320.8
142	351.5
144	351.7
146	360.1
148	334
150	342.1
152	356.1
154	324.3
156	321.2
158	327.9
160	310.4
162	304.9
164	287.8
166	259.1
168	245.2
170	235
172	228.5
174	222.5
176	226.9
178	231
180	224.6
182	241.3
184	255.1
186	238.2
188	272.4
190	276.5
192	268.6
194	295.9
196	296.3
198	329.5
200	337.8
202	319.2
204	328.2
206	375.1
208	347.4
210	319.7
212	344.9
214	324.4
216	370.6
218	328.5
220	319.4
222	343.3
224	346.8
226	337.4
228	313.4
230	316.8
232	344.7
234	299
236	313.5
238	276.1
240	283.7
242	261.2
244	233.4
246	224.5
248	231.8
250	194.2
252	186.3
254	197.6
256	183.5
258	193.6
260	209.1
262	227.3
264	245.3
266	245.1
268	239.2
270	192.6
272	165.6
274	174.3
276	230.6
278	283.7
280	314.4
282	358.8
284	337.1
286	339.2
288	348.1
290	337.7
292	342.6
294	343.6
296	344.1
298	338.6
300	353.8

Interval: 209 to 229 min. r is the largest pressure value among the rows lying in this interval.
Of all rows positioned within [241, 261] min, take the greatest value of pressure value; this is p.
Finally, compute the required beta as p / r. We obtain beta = 0.70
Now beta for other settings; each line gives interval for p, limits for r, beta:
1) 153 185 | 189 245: 0.87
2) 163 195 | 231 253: 0.86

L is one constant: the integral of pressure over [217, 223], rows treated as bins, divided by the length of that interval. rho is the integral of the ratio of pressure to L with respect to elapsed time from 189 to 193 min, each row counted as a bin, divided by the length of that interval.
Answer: 0.82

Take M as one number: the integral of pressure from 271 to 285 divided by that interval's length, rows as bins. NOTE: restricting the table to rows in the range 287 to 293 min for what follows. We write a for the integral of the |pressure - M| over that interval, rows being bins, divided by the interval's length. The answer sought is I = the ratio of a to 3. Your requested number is 25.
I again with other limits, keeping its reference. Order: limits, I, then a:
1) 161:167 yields 7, 22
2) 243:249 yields 12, 36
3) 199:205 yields 21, 62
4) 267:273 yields 22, 67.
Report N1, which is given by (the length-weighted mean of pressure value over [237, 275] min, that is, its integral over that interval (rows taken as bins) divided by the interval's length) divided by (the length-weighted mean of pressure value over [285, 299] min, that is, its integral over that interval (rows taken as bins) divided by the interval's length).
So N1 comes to 0.64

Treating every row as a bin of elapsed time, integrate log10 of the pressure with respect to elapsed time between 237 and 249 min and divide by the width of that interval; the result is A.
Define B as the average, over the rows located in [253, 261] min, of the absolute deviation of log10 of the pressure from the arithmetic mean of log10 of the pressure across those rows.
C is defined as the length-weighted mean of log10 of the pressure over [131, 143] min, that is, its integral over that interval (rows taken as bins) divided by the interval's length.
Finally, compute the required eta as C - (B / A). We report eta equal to 2.53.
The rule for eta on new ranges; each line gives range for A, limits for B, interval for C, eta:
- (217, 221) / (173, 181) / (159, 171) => 2.43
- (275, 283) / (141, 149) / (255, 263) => 2.30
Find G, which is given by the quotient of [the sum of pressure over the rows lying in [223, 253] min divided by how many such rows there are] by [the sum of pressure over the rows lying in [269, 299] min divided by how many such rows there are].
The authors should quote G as 0.935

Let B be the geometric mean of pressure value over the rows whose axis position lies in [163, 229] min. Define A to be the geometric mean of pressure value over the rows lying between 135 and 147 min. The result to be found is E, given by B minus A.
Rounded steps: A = 345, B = 290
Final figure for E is -55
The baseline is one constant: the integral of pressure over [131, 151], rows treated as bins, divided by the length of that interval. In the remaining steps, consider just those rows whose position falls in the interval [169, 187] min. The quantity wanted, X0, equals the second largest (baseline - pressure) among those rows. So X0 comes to 119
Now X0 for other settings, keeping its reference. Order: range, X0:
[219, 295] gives 170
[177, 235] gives 113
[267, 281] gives 170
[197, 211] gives 24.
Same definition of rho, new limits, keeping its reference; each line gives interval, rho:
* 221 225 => 1.04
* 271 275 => 0.51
